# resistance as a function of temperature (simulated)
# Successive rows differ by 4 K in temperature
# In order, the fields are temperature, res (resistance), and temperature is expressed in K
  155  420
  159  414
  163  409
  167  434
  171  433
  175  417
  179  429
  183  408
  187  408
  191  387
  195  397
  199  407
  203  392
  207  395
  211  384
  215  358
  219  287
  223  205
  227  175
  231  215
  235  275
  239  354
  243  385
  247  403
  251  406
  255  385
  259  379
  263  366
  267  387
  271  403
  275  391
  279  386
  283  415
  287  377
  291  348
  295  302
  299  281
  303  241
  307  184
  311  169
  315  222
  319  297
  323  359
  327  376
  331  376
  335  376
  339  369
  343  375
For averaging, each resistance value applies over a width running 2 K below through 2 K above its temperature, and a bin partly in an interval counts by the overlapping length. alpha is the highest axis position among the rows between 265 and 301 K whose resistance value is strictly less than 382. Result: 299 K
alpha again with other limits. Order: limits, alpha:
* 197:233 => 231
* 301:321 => 319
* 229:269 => 263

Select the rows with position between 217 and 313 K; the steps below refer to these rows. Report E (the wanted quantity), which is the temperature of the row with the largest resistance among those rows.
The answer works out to 283 K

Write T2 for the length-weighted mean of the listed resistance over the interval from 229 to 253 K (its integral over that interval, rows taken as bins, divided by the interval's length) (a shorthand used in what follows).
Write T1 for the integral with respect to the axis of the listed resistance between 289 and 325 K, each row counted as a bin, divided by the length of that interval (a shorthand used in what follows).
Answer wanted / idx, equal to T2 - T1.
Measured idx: 73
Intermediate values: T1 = 267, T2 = 340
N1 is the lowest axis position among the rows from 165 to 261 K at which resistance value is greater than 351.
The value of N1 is 167 K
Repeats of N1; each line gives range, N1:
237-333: 239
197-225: 199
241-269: 243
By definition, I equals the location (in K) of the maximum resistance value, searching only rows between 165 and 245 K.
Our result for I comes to 167 K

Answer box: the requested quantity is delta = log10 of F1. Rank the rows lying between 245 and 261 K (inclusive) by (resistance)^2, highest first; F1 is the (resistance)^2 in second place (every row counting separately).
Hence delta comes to 5.21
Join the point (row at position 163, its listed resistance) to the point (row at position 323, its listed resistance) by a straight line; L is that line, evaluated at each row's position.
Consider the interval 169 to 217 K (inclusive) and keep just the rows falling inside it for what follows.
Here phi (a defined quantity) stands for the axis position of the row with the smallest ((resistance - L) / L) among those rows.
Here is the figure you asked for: 215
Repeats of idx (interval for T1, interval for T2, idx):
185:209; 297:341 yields -102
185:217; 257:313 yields -60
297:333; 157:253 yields 87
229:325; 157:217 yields 74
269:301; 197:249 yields -37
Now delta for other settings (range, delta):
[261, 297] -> 5.21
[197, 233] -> 5.19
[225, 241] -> 4.88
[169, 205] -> 5.26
